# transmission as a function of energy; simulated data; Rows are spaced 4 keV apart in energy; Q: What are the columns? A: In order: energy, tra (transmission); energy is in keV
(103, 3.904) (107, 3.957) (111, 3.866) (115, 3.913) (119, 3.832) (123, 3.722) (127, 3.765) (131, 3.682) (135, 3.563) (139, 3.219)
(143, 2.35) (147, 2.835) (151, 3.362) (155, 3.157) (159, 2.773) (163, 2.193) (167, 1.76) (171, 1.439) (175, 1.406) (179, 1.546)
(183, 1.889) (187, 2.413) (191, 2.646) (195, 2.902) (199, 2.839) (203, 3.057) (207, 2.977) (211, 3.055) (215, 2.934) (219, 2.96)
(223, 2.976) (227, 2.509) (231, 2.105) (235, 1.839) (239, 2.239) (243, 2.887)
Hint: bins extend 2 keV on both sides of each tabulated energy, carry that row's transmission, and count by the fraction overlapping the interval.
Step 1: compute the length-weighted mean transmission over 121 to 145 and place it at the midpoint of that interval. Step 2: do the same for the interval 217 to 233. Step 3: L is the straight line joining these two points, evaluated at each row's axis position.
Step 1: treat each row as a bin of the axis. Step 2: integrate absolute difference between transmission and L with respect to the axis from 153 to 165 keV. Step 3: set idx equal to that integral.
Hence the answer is 6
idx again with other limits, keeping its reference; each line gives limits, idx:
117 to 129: 4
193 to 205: 1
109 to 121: 4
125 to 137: 3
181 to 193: 8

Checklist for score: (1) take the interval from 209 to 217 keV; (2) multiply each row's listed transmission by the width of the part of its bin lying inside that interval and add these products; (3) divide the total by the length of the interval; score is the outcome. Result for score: 3.0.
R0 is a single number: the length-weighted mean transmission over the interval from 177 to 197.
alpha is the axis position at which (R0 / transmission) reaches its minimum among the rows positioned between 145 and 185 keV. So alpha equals 151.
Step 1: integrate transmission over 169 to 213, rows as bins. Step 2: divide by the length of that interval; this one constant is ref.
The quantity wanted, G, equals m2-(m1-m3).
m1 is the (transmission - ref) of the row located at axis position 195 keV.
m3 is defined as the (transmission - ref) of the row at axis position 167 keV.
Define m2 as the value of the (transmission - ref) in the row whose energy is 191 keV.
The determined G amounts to -1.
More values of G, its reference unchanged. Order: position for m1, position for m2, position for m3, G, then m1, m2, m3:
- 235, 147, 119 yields 2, -0.5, 0.5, 1.5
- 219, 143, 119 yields 1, 0.6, 0.0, 1.5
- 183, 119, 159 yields 2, -0.5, 1.5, 0.4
